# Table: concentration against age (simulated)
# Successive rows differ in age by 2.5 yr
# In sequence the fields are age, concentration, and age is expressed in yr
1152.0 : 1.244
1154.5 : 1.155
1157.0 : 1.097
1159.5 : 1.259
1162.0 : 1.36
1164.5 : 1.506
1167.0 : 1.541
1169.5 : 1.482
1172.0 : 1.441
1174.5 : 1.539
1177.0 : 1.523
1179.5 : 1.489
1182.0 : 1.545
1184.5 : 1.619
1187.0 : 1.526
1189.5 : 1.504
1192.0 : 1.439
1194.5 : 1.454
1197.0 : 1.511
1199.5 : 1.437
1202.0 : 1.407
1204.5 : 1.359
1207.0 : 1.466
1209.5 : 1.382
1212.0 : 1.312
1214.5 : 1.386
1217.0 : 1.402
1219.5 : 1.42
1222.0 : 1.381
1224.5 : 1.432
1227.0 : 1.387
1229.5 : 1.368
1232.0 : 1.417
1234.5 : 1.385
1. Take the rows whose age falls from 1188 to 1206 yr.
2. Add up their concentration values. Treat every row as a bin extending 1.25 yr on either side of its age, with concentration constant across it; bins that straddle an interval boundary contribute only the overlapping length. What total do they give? 10.1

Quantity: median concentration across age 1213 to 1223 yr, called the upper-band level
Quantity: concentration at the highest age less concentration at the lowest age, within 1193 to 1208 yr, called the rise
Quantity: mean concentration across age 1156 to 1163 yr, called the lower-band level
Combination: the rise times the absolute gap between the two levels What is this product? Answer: 0.0019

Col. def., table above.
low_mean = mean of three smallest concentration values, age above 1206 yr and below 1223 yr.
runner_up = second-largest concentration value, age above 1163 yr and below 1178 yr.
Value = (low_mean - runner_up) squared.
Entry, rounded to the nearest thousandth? 0.033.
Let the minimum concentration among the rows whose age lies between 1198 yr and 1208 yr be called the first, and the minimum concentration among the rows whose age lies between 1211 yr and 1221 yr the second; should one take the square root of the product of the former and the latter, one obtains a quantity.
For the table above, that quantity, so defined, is 1.34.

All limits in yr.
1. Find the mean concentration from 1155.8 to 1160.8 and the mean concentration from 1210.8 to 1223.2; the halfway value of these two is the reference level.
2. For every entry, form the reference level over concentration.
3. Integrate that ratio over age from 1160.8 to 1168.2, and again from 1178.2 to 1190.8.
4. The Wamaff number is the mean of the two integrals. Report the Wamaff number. 8.5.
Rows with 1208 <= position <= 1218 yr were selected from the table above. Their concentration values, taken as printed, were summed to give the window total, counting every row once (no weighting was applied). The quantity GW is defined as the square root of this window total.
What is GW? 2.34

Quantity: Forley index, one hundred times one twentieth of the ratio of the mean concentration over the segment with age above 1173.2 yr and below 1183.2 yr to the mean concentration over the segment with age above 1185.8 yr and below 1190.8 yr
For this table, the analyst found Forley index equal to 5.03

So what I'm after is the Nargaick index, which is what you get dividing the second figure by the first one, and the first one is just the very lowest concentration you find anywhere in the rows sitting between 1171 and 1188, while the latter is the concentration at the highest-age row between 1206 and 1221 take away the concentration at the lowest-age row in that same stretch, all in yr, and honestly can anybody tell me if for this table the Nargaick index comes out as -0.03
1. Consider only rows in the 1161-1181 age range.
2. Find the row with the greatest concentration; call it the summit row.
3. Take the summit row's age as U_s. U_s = 1167.0 yr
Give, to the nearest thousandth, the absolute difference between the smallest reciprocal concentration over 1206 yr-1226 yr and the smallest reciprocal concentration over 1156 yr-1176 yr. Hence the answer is 0.033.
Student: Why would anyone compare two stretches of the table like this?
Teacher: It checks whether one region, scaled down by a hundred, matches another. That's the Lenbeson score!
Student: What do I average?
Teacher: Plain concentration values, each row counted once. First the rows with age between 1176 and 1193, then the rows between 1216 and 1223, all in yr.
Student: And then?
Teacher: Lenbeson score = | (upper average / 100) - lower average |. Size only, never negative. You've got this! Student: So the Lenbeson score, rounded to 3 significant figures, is 1.51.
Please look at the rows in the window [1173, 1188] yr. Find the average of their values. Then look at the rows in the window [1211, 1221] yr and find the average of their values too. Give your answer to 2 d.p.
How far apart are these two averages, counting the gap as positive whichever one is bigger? 0.16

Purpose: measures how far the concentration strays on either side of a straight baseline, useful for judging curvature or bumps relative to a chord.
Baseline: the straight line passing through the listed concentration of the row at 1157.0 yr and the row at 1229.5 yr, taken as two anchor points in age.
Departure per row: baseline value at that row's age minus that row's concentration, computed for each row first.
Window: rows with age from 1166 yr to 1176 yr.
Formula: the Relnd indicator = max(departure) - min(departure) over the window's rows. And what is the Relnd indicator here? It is 0.119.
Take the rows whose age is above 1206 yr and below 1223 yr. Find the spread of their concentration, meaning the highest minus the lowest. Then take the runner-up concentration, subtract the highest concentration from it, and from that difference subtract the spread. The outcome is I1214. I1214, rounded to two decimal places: -0.20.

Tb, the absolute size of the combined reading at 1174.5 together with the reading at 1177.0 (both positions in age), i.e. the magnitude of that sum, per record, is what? 3.06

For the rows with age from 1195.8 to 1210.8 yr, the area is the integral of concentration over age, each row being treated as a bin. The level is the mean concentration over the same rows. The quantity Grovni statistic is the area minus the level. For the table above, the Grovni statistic 20.0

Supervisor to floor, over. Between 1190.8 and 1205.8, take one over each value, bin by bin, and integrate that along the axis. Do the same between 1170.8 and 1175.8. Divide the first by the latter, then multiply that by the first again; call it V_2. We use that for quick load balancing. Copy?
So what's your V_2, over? 33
